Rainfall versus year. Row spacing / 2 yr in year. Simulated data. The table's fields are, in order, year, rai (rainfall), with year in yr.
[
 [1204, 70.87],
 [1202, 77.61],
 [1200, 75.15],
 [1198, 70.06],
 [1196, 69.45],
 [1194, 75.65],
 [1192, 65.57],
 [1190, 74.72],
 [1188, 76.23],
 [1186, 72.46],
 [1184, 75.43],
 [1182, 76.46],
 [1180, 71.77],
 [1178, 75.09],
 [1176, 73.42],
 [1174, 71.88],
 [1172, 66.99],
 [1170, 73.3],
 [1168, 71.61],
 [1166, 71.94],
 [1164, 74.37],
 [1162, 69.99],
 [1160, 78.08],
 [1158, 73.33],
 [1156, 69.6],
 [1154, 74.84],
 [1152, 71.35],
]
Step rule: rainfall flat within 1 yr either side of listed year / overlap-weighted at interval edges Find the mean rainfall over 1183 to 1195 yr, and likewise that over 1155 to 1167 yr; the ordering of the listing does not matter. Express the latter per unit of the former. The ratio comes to 0.99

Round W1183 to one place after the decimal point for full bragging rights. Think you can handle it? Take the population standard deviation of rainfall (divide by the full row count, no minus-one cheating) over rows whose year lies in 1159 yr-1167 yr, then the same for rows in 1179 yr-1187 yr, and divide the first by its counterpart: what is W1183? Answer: 1.5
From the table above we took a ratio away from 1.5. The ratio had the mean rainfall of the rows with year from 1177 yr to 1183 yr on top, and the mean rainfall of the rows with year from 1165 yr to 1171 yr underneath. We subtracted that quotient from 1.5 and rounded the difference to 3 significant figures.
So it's 0.470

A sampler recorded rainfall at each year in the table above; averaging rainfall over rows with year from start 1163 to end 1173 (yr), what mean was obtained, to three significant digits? 71.6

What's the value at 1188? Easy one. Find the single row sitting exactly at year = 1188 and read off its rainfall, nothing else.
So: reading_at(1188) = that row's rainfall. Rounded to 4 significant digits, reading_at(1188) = 76.23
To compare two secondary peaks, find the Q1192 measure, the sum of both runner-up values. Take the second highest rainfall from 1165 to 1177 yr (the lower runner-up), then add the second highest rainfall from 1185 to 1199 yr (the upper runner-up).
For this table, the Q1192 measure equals 149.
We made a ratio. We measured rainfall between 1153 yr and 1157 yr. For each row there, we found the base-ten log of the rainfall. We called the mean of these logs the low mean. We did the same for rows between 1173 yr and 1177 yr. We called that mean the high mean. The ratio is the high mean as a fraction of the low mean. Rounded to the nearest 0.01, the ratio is 1.00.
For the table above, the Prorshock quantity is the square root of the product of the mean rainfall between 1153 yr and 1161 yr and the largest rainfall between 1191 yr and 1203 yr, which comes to 75.8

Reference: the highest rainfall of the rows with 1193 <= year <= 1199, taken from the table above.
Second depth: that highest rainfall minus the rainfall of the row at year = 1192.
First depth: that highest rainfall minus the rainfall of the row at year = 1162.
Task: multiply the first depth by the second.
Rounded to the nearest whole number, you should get 57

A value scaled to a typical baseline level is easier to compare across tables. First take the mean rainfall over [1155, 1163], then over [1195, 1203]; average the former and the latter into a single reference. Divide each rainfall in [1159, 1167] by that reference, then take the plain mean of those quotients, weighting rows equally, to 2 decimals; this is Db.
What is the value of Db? 1.01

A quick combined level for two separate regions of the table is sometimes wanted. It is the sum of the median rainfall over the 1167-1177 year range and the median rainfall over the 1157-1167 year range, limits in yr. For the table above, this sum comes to 145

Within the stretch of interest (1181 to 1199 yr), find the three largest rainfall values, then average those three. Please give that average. 76.1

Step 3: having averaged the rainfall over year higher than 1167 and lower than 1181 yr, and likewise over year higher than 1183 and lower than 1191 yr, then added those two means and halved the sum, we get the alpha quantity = 73.4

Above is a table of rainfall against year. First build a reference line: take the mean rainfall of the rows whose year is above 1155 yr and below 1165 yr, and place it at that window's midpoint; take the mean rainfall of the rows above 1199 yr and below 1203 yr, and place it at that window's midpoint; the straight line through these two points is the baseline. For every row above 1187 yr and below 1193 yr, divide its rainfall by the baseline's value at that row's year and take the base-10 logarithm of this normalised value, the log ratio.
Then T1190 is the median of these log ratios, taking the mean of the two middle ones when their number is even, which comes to -0.0045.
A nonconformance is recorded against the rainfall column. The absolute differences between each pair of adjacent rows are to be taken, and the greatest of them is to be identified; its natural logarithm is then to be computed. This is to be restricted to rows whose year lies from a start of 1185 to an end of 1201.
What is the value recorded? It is 2.31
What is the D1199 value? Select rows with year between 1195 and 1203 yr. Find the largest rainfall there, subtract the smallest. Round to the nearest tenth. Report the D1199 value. 8.2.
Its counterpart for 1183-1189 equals 3.8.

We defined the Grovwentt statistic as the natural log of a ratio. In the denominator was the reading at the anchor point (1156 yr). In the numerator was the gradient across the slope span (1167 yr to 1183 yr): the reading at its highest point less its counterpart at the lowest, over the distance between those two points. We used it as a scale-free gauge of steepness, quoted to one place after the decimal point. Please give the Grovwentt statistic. -5.3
